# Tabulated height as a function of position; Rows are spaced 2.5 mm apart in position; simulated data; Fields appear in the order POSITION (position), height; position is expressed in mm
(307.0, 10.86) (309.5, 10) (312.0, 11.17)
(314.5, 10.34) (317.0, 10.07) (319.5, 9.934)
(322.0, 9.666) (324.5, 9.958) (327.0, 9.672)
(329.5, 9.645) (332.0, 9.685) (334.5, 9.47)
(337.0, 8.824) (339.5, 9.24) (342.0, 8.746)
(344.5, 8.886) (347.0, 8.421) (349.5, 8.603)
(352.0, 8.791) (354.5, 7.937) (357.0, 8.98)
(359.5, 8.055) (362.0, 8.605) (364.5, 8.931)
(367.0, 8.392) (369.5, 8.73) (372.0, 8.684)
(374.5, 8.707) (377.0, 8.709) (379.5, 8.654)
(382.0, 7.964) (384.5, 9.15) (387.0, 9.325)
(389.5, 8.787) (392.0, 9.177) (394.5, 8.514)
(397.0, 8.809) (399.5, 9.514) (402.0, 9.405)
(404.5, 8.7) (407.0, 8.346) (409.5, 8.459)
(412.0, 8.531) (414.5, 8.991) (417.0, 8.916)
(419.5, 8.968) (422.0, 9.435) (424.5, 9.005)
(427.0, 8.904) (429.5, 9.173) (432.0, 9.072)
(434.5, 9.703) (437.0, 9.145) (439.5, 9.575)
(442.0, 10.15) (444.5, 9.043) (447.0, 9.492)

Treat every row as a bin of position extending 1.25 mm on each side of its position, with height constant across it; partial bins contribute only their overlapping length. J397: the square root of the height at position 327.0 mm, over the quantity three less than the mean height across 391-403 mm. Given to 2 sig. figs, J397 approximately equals 0.51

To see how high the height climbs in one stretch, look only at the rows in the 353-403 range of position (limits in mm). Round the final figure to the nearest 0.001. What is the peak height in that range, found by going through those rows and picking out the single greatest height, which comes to 9.514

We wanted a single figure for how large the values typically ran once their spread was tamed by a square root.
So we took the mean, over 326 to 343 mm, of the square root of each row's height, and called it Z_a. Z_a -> 3.05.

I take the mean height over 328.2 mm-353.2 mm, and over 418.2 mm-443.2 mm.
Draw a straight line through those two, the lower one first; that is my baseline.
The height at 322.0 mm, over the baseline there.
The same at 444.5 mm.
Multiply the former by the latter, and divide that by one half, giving 2.08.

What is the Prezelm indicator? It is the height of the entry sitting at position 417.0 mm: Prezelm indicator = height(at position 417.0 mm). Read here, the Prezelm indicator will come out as 8.916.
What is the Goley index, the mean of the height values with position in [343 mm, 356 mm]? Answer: 8.5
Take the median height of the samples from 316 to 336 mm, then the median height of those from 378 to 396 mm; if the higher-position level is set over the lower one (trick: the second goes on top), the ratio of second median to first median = 0.91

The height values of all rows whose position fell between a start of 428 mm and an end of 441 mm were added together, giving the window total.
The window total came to 47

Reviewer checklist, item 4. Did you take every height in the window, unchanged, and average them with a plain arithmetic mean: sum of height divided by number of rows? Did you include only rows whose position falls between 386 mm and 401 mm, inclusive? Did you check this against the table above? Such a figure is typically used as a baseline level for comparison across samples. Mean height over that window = 9.02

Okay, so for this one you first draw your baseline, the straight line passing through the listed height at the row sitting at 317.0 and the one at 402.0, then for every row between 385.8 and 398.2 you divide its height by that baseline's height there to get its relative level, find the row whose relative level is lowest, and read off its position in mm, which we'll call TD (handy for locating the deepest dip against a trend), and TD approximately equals 394.5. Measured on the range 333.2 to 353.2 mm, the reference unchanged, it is 347.0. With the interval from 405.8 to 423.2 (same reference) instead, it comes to 407.0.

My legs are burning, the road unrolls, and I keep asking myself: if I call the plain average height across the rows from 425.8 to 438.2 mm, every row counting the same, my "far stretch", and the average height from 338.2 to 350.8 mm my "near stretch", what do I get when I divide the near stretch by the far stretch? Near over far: 0.95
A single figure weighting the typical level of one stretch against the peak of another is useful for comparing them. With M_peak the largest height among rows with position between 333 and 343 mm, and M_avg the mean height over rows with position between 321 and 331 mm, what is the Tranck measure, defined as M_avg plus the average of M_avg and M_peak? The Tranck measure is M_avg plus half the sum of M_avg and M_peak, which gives 19.34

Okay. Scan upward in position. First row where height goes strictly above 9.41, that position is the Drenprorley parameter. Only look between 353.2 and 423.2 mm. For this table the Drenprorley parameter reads 399.5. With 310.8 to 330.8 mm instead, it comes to 312.0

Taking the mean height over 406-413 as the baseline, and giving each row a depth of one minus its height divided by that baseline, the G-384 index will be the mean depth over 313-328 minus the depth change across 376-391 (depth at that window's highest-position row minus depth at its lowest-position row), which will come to -0.17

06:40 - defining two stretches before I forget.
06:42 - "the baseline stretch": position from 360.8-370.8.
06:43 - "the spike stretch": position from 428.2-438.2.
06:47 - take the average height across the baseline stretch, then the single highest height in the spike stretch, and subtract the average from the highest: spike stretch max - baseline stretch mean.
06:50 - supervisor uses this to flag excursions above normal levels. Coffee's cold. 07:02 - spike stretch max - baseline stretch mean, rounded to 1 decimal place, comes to 1.0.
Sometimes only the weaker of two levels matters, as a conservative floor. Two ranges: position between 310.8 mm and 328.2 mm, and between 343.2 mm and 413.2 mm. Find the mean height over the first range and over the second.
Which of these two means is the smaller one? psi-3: 8.71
